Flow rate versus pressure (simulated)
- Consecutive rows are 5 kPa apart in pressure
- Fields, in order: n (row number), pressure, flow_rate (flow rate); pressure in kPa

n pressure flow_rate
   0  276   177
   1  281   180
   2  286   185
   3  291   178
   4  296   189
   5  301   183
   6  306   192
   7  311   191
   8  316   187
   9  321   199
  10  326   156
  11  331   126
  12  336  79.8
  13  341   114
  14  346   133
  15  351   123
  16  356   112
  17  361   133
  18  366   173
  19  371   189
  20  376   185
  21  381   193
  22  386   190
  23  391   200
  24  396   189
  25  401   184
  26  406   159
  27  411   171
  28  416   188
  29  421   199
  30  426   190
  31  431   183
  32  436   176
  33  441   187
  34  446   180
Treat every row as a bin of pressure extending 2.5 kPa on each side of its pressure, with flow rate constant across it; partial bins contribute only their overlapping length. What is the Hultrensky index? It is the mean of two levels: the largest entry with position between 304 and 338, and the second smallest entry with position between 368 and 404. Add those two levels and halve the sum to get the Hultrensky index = 192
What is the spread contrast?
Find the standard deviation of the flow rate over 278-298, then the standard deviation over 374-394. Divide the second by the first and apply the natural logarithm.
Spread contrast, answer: 0.23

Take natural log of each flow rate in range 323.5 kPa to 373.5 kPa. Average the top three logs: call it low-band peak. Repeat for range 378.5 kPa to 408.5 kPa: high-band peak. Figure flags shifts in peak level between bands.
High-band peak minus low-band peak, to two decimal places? 0.12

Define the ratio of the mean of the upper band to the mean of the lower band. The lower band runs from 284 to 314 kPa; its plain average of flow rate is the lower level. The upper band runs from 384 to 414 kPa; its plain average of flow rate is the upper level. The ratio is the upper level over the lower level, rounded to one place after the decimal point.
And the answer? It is 1.0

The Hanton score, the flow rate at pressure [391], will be 200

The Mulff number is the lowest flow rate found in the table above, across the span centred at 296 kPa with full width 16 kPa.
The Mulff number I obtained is 178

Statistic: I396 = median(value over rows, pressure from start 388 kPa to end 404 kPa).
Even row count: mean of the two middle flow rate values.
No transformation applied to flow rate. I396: 189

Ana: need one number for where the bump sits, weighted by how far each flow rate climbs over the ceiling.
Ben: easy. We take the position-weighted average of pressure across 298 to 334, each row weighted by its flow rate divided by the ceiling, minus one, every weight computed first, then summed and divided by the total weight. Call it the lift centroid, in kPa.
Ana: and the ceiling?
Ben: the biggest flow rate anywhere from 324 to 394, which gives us 323.1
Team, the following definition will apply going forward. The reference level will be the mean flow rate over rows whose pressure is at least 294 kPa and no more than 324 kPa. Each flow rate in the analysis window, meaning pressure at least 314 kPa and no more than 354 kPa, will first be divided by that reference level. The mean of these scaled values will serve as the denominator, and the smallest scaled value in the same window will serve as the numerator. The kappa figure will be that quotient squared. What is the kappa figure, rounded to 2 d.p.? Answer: 0.33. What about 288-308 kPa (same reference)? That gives 0.92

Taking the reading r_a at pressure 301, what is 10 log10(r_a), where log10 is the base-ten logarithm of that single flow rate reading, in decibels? 22.62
